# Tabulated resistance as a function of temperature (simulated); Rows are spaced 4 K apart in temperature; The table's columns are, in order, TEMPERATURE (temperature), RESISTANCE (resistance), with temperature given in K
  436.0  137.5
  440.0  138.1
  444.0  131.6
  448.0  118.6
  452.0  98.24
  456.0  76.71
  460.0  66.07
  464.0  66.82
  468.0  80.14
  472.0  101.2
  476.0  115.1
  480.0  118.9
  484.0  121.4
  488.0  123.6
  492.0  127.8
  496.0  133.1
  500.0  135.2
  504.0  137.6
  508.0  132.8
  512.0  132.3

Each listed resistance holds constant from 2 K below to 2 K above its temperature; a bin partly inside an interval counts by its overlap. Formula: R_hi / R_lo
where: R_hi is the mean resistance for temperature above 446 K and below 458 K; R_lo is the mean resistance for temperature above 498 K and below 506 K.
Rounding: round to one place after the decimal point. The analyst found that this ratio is 0.7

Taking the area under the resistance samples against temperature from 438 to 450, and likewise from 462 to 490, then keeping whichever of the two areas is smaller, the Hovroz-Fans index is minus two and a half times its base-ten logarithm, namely -7.98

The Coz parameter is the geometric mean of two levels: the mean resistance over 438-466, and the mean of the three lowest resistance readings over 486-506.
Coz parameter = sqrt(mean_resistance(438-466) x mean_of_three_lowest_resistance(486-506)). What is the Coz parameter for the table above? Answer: 113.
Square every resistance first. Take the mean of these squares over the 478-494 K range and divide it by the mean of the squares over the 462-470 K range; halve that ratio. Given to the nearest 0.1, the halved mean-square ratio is 1.4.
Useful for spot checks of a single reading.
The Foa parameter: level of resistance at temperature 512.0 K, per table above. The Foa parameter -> 132.3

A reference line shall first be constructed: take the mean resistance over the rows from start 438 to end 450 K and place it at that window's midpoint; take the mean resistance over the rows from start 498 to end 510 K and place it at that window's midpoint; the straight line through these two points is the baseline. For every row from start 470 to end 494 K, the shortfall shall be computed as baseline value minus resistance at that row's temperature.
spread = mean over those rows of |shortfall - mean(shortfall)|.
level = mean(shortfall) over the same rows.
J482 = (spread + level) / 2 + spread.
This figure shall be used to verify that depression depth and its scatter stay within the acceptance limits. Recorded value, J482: 17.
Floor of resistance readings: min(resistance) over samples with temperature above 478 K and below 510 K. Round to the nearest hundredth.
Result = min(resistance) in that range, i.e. 118.90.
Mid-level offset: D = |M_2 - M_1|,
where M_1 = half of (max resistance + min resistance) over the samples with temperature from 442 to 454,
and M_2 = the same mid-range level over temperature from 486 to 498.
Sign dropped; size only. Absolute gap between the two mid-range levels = 13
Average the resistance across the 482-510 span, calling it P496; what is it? 130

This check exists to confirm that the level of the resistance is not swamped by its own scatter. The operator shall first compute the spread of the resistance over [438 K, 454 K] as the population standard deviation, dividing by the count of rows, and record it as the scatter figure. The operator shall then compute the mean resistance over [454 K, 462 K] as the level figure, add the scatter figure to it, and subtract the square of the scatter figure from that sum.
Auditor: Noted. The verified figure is -145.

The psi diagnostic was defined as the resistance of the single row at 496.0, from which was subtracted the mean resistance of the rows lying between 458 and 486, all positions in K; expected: 37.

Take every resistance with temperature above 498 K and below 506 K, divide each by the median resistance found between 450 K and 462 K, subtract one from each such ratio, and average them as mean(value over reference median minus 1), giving 0.78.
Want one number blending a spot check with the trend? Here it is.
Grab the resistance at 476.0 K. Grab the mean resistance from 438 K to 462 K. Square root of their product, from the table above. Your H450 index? 110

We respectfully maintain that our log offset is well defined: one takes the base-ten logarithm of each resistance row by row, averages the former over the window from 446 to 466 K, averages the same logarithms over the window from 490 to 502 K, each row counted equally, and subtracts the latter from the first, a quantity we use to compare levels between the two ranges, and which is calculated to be -0.20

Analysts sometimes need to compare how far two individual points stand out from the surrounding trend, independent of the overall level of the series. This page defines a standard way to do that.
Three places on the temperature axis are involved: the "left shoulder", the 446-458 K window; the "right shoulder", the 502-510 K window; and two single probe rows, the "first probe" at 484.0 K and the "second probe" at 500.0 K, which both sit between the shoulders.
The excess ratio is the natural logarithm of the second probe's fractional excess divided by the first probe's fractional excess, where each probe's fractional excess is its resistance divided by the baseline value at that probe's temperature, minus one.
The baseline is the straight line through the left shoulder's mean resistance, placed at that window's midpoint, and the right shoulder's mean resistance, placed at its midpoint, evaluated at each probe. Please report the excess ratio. 1.0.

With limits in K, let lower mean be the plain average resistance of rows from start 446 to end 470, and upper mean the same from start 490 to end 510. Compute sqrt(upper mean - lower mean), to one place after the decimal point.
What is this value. 7.0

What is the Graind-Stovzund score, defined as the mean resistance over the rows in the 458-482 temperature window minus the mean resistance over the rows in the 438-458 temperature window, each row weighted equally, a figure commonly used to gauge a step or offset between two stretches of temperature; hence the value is -21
